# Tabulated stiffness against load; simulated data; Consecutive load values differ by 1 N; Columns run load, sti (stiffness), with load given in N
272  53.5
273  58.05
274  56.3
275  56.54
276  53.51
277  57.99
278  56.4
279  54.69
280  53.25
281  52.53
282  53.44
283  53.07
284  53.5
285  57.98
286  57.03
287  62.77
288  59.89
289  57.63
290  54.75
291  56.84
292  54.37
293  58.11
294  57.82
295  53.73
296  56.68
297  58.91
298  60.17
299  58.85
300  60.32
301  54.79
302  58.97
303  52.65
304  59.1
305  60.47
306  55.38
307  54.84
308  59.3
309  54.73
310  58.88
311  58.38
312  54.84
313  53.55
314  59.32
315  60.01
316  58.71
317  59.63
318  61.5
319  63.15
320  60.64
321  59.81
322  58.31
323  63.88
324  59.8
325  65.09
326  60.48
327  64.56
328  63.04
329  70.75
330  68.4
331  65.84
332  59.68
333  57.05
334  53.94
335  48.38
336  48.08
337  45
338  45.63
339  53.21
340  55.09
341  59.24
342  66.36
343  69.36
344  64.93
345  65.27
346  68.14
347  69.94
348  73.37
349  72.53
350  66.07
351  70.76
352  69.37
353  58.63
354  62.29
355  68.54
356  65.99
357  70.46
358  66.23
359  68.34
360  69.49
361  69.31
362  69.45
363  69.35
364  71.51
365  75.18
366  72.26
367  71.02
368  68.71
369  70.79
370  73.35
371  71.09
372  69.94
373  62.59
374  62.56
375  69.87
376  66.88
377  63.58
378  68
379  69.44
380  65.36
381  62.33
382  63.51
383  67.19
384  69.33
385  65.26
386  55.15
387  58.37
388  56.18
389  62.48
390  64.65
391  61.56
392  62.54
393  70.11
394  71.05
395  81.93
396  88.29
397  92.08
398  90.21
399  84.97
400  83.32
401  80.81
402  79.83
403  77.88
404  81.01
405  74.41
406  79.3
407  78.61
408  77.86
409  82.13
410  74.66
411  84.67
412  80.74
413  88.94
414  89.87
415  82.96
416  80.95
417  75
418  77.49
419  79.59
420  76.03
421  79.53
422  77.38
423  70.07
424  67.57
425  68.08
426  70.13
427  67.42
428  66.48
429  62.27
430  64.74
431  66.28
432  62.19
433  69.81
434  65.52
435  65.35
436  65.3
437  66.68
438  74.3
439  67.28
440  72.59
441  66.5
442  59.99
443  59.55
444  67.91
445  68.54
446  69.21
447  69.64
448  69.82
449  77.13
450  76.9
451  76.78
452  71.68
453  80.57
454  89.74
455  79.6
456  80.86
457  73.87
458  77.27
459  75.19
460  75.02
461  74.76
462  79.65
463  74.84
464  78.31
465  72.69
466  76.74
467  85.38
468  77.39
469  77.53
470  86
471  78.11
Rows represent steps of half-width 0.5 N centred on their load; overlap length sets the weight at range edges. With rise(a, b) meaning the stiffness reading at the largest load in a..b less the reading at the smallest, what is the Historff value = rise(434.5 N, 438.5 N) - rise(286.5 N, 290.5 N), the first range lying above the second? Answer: 17.0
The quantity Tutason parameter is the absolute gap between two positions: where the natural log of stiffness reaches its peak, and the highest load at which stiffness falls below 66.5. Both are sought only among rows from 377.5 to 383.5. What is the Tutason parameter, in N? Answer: 3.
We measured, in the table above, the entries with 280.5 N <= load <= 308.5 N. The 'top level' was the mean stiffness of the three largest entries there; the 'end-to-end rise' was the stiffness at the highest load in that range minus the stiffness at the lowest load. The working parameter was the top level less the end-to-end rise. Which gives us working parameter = 54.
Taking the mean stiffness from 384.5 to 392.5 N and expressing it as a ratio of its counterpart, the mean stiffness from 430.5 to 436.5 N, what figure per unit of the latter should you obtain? 0.92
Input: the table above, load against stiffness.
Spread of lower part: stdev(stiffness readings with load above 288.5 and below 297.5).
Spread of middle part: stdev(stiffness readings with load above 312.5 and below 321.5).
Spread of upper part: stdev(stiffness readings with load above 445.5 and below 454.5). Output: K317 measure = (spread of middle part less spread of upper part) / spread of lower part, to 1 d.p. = -2.2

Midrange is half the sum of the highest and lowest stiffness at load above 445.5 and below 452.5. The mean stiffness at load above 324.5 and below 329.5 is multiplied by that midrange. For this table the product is 4740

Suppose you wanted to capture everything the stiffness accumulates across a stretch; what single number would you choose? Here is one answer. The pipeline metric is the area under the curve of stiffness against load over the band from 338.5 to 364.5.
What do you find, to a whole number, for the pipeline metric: 1733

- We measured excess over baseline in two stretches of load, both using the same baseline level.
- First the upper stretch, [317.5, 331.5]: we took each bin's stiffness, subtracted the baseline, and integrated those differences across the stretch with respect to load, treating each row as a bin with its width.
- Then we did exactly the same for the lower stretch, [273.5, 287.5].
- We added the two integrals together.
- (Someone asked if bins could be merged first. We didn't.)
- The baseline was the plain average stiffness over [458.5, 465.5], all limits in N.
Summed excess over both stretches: -458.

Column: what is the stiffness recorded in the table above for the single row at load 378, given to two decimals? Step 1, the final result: 68.00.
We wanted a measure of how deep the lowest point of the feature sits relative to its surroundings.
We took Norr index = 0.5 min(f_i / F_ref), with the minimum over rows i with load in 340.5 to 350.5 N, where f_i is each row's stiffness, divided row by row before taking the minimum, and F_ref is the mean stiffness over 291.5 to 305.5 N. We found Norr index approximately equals 0.52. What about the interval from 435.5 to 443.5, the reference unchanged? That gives 0.52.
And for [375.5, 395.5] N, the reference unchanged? 0.48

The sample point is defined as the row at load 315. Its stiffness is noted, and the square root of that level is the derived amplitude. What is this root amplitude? 7.7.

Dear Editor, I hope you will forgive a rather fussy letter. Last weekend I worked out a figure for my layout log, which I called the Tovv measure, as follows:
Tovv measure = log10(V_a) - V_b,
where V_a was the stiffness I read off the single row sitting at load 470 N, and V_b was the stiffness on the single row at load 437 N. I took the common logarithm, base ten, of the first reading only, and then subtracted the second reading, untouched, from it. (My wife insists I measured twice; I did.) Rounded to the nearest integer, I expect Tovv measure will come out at -65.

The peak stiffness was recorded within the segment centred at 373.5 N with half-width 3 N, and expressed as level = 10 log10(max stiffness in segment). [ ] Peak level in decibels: 18.5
